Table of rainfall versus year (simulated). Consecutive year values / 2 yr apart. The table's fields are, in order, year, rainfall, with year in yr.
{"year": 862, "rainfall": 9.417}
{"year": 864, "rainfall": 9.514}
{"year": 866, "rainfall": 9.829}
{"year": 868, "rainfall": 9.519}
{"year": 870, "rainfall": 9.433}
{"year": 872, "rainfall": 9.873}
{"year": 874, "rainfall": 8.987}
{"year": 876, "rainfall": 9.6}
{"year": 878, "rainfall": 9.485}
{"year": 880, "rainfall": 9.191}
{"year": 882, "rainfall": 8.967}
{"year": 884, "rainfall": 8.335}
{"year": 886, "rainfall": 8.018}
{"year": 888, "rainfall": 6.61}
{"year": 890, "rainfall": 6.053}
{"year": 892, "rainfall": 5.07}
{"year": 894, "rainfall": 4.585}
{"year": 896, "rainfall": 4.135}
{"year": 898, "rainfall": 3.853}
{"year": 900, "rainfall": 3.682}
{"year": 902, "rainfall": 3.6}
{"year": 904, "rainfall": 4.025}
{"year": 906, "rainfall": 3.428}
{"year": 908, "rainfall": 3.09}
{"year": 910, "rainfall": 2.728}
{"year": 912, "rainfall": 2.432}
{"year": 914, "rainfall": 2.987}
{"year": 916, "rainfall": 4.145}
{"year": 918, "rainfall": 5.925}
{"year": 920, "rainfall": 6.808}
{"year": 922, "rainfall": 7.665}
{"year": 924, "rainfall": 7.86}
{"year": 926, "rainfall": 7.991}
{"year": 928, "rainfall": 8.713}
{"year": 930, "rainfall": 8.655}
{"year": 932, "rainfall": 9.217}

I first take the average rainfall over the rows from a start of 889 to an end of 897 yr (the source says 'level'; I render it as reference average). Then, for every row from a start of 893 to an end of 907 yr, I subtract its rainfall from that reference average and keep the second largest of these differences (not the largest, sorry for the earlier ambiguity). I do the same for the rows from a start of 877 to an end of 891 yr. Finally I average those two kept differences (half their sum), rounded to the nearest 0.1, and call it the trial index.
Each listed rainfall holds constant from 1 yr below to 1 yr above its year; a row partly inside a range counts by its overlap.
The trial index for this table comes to -0.1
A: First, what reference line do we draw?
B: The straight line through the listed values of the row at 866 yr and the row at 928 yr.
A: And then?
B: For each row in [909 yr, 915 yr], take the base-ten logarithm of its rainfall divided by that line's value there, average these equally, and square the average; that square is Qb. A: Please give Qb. 0.27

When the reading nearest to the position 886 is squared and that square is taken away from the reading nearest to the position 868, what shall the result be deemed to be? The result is -55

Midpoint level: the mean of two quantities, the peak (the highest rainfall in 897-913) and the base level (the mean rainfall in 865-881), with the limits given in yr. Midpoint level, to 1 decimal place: 6.8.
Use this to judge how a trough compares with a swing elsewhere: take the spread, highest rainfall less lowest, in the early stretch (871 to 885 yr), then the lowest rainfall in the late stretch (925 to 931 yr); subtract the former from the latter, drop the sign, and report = 6.5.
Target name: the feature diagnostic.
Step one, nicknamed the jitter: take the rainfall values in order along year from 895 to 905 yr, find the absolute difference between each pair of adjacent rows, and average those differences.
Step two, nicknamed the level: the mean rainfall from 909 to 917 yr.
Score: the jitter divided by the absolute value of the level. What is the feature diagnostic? 0.08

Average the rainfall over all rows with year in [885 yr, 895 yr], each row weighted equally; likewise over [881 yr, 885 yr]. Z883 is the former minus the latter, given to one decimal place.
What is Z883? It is -2.6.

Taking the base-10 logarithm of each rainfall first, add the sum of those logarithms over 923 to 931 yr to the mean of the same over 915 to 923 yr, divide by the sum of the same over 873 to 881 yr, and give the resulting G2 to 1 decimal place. 1.1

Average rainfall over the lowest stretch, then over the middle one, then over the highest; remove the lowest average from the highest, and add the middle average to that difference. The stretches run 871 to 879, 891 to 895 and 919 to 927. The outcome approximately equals 2.9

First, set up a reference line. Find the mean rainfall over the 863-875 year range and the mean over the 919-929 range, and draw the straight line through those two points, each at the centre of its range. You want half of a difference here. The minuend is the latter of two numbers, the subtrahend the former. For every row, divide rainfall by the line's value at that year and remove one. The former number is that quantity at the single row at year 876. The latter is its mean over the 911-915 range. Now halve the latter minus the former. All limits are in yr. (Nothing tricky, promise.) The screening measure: -0.35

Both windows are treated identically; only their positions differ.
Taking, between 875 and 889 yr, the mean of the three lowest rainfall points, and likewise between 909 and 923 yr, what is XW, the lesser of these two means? 2.7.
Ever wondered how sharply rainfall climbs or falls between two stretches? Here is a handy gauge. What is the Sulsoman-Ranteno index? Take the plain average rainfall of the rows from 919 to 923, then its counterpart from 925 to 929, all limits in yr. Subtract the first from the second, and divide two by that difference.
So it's 1.8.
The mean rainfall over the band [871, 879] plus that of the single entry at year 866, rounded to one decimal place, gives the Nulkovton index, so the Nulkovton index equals 19.3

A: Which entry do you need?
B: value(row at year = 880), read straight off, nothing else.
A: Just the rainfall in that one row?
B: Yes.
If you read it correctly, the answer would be 9.191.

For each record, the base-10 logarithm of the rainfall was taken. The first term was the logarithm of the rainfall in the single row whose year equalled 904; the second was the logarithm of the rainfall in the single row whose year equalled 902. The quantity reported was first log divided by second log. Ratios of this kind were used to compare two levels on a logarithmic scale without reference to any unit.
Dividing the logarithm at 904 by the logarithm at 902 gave 1.1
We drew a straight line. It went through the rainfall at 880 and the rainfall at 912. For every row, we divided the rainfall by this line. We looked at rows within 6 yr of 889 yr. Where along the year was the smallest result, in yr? 894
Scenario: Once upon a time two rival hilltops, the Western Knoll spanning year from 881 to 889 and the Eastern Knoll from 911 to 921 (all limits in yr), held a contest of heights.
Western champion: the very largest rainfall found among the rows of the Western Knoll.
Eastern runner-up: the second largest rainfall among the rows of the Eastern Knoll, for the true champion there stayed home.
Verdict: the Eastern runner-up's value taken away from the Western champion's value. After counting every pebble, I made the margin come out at 3.0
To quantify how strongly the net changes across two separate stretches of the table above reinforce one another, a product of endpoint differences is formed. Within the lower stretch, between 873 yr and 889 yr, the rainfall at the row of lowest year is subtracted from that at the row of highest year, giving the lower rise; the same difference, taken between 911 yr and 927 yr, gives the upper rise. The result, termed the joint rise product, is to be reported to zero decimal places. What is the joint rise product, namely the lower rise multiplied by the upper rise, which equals -13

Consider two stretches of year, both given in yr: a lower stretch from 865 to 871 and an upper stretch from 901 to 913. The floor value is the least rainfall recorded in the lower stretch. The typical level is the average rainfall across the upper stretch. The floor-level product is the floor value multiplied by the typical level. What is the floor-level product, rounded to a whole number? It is 30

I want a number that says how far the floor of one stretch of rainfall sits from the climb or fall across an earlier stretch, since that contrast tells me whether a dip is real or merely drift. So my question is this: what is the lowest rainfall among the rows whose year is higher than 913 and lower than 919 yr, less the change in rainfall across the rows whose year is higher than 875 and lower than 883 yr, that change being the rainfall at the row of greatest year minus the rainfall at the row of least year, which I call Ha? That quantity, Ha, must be 3.6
